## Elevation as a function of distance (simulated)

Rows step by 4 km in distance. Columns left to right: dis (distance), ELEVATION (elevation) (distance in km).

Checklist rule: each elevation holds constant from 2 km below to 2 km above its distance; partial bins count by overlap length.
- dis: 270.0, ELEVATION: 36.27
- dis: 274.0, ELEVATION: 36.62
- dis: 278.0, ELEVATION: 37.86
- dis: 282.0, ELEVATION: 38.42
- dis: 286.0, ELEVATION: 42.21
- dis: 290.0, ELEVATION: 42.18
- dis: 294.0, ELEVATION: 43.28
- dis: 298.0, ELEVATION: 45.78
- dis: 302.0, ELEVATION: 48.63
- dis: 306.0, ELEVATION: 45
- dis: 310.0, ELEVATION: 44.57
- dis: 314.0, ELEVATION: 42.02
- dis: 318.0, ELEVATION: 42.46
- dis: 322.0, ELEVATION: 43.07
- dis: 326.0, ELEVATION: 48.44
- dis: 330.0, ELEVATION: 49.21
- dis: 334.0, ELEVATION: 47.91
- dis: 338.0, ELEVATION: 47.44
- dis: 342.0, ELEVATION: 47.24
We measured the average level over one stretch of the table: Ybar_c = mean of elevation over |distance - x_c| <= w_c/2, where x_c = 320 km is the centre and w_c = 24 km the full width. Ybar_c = 45.0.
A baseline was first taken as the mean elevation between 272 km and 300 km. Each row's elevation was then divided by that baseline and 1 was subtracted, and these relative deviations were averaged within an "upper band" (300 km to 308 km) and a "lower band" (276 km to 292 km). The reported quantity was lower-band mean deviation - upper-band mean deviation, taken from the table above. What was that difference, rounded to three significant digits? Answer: -0.163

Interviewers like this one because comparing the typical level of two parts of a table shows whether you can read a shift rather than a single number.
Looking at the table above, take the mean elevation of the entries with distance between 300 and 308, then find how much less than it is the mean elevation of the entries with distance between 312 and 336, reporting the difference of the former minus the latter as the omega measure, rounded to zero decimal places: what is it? 1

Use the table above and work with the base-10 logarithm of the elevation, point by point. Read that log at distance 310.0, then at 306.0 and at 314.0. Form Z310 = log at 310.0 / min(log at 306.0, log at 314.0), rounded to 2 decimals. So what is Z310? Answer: 1.02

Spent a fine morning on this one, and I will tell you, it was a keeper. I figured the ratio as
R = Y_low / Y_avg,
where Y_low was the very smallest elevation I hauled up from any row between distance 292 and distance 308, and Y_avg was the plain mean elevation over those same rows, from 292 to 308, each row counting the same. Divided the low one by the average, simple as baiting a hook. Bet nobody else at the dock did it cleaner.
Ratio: 0.948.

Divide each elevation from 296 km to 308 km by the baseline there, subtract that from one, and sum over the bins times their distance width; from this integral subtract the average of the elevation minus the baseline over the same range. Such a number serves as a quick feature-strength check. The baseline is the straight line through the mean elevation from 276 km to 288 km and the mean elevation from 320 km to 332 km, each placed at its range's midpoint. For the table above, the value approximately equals -4.6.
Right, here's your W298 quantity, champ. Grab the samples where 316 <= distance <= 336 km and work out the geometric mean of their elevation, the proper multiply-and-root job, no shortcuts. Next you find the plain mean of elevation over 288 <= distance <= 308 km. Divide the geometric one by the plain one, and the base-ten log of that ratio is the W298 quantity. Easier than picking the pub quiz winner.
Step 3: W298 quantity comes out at 0.011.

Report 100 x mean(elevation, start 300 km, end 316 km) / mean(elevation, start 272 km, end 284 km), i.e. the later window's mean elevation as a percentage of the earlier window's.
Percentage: 120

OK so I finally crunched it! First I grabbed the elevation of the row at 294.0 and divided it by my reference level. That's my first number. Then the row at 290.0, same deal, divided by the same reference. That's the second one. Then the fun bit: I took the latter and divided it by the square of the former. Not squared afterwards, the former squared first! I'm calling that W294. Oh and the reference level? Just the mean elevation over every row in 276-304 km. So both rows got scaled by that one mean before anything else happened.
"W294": 0.96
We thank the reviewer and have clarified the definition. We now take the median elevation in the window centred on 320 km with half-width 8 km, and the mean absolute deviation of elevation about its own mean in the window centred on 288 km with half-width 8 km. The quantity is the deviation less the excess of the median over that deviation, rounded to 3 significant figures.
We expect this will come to -39.7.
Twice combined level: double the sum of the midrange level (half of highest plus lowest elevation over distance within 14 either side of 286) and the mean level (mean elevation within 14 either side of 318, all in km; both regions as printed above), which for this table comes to 172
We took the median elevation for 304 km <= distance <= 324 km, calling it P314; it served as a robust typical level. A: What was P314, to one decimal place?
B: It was 43.1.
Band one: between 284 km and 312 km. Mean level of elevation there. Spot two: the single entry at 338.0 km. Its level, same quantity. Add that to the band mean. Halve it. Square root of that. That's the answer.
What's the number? 6.8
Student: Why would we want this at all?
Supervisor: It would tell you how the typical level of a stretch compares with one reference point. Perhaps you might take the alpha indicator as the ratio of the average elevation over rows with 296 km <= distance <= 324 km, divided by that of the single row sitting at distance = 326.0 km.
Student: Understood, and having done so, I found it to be 0.92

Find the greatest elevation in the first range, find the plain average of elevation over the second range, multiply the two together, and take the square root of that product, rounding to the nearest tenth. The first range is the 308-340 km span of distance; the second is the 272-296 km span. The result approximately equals 44.4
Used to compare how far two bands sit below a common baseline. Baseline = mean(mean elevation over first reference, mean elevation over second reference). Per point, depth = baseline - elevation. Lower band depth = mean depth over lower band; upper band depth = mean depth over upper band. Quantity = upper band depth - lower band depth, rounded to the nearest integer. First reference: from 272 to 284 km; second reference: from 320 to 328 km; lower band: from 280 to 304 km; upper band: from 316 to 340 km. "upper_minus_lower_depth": -3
